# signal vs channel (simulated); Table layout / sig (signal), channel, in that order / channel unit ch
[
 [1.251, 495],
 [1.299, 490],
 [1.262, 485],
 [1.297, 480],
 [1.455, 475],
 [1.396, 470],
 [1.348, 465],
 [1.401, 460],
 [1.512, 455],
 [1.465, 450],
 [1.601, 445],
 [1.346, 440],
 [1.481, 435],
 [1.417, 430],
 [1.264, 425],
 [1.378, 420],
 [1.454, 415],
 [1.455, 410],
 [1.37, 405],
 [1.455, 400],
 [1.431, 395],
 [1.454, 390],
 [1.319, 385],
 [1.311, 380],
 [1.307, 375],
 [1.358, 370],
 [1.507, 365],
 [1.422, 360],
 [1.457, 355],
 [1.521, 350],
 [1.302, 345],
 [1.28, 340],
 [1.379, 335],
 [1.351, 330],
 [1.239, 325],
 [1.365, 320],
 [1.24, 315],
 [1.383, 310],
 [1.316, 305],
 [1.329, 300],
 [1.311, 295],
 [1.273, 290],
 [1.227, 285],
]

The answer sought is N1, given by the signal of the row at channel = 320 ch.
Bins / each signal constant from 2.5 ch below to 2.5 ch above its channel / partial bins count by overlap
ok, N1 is 1.365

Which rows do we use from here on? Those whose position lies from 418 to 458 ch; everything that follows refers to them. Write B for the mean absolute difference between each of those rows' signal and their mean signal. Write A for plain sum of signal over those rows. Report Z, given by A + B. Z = 11.5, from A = 11.5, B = 0.082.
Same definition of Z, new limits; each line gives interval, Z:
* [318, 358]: 11.0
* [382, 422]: 11.4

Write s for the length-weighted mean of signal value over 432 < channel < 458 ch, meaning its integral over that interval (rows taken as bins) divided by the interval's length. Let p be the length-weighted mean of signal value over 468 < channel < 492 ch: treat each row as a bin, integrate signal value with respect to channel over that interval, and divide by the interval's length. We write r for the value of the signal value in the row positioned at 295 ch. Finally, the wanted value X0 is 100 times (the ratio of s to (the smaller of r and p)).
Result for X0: 113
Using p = 1.34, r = 1.311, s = 1.478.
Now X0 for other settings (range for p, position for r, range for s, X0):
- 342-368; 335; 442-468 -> 106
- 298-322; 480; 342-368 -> 111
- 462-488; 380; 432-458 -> 113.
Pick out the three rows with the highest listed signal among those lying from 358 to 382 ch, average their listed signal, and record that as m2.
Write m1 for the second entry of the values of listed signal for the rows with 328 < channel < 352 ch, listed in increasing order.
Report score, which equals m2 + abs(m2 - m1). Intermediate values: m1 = 1.302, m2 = 1.43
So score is 1.556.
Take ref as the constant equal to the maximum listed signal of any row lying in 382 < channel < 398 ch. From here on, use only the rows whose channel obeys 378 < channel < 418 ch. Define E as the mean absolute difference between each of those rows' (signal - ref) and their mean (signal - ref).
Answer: 0.055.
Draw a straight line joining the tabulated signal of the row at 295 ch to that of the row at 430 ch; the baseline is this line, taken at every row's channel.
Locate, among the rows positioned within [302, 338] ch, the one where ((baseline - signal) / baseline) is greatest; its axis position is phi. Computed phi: 325 ch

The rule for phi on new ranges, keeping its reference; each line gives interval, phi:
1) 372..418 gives 375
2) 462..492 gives 485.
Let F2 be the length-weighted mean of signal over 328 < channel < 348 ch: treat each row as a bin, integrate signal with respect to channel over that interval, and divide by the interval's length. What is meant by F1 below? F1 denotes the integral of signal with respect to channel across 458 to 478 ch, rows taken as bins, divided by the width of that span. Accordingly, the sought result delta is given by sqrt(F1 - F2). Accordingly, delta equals 0.26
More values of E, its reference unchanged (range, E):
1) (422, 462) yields 0.079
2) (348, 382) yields 0.074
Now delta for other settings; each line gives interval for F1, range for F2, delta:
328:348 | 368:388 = 0.08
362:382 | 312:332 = 0.27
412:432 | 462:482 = 0.05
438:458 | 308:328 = 0.42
